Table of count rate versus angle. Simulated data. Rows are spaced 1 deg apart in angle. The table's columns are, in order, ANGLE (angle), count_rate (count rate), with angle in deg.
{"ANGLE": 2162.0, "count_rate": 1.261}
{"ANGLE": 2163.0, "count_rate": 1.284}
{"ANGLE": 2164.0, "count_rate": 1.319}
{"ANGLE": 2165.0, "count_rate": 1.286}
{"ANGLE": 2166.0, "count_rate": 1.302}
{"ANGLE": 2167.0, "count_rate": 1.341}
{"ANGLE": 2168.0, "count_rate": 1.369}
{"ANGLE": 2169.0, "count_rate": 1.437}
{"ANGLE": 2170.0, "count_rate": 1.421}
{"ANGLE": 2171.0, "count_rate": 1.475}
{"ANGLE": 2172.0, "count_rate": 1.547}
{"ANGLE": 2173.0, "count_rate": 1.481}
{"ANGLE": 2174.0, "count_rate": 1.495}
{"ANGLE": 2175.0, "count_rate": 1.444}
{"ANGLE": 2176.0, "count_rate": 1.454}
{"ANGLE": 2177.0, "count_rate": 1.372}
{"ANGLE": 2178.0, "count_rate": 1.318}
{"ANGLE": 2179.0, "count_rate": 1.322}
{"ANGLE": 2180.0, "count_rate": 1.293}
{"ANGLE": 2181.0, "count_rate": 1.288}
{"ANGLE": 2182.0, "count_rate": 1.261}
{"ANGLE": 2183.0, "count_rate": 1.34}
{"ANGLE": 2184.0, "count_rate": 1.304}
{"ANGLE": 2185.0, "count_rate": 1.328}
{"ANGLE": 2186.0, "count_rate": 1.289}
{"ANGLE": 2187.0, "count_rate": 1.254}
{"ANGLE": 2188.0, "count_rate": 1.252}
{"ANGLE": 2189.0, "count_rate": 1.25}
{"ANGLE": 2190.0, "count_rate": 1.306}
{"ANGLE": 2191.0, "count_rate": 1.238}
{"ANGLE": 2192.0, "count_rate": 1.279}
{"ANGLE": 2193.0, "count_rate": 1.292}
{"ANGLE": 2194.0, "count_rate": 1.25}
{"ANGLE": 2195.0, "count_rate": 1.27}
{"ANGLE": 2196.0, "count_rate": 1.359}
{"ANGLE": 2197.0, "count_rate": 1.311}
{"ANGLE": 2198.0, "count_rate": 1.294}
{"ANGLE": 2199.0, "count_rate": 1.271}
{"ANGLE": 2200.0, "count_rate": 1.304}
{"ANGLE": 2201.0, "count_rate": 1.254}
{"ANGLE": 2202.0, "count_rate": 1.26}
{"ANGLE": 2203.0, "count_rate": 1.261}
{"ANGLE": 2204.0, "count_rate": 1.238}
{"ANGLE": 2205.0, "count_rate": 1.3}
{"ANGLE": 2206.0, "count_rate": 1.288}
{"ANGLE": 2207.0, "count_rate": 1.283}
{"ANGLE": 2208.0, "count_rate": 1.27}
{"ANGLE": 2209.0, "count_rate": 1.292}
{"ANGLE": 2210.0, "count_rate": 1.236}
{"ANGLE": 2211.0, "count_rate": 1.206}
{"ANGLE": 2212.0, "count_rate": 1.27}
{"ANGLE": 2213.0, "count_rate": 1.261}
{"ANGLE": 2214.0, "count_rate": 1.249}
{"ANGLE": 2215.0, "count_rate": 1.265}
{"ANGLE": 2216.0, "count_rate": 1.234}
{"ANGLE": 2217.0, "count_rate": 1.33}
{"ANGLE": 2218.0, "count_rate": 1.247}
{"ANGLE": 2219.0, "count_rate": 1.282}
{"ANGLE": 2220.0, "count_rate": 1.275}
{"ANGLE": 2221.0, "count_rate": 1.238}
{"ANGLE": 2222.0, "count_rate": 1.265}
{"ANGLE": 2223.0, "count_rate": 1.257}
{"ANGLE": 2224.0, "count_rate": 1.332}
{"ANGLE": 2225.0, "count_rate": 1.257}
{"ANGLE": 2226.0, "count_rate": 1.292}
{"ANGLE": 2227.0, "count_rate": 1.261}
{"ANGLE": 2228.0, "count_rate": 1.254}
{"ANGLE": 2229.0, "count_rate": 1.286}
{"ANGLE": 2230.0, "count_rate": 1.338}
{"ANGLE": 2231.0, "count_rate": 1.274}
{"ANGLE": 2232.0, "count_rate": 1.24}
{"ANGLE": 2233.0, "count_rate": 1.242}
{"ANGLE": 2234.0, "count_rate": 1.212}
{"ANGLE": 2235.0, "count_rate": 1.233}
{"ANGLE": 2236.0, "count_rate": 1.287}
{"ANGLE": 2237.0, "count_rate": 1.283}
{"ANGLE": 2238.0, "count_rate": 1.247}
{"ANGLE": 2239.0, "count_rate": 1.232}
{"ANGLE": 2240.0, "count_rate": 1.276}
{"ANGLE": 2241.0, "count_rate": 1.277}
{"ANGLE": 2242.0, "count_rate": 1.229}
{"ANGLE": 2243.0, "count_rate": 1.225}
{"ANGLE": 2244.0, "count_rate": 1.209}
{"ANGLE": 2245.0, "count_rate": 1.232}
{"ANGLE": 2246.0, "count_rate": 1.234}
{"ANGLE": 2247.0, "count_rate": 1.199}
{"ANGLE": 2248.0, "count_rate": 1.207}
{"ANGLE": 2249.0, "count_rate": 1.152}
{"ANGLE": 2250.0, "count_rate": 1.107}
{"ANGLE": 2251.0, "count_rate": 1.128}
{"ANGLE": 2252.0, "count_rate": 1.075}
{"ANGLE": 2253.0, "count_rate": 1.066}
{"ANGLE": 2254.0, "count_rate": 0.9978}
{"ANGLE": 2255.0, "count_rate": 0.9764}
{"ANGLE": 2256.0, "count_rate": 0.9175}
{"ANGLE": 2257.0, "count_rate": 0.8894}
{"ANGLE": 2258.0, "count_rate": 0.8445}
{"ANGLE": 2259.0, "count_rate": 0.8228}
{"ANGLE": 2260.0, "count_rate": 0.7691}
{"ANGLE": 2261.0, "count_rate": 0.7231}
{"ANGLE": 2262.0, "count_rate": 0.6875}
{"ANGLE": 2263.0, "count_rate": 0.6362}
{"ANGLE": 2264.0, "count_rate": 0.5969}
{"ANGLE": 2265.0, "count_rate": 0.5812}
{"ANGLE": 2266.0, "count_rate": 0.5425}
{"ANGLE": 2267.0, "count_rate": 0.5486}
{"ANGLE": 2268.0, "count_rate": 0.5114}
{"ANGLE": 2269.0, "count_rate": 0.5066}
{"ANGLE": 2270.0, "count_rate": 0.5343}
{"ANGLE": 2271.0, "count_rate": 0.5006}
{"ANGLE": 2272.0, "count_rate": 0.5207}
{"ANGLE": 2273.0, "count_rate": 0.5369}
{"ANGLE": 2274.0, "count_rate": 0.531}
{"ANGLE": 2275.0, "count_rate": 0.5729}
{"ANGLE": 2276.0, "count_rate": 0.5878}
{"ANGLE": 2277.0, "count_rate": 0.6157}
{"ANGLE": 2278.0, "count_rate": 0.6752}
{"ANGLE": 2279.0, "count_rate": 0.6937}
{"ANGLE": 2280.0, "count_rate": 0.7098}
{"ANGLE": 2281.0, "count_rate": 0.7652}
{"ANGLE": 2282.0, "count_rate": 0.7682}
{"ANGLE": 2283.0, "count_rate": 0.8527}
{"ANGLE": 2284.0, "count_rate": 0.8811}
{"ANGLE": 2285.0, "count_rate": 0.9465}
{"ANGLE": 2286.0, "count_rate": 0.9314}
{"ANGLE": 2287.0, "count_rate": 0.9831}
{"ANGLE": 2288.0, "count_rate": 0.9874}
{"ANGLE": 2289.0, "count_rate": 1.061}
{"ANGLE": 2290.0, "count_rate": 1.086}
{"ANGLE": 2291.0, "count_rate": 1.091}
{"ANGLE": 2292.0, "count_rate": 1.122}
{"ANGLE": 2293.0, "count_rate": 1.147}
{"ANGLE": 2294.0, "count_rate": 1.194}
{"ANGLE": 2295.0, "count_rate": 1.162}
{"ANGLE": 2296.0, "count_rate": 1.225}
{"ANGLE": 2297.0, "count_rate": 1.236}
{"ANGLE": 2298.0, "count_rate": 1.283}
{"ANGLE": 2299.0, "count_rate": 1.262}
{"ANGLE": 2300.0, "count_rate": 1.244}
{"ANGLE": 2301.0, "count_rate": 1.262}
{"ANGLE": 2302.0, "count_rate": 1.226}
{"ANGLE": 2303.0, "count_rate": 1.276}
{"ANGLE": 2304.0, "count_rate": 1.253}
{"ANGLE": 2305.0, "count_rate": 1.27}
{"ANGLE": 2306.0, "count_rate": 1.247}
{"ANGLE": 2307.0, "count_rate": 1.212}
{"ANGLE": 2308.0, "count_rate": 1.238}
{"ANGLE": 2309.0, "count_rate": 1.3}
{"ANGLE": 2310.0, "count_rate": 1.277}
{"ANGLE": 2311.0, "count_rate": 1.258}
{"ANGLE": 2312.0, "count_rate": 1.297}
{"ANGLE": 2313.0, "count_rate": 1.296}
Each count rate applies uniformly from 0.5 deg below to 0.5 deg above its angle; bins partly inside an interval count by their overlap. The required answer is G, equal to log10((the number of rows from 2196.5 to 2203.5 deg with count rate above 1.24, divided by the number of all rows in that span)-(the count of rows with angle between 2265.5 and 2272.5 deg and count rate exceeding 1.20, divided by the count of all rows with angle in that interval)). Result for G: 0.00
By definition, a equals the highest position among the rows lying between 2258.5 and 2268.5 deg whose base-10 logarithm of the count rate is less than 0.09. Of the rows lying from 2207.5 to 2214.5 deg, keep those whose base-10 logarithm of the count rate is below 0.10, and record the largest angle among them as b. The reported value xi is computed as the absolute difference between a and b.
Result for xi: 54 deg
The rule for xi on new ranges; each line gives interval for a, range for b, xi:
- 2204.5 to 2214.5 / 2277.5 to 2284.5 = 73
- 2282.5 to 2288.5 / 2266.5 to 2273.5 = 15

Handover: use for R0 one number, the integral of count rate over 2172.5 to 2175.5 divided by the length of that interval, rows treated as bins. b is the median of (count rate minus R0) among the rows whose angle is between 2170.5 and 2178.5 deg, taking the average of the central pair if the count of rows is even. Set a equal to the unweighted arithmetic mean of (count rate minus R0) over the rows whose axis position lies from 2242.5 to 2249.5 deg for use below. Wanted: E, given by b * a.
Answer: 0.00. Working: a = -0.27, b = -0.01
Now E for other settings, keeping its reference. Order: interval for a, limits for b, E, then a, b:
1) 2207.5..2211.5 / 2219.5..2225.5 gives 0.05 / -0.22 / -0.21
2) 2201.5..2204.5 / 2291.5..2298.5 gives 0.06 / -0.22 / -0.28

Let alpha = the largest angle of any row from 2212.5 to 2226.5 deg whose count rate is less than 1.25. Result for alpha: 2221.0 deg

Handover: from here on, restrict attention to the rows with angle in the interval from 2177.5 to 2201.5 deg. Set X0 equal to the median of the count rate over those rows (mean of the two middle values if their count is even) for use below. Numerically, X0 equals 1.29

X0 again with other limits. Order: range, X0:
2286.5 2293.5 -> 1.09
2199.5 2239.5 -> 1.26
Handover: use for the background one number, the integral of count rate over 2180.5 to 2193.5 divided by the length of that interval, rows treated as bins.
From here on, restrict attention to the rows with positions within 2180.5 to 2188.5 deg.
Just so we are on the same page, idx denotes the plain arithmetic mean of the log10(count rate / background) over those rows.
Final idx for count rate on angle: 0.002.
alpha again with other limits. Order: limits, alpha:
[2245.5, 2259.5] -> 2259.0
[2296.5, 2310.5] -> 2308.0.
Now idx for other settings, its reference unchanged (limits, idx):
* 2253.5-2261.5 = -0.172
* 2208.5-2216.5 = -0.011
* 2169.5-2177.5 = 0.056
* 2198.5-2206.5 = -0.004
